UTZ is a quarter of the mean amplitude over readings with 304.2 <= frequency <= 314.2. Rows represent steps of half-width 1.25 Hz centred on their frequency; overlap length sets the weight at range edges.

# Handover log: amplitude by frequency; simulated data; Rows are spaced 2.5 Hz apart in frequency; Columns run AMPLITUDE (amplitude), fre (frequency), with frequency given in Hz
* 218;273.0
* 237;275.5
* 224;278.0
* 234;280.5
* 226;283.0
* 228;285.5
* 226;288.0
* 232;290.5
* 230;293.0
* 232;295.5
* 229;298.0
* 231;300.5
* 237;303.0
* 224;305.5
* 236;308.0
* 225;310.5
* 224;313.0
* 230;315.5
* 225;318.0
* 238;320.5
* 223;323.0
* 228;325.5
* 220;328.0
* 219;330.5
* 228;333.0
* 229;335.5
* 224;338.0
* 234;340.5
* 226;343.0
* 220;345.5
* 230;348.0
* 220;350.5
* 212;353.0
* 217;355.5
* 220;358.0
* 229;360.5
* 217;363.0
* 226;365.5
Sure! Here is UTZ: 56.8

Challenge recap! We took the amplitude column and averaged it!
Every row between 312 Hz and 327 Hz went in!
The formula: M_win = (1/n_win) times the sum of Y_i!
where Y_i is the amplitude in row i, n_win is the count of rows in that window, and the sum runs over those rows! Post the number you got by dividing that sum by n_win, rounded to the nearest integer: 228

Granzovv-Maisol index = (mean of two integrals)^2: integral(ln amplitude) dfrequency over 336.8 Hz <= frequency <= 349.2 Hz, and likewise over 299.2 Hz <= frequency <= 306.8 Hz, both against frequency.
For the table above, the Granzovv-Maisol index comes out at 2949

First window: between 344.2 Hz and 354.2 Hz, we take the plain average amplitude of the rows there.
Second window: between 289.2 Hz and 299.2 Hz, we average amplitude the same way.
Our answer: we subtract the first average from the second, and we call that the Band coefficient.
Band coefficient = 10.2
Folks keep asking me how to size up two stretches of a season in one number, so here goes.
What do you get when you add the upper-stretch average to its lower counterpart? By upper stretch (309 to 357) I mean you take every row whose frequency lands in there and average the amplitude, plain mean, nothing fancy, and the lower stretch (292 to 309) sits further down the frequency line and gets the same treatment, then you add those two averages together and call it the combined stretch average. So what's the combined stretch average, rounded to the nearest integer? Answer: 456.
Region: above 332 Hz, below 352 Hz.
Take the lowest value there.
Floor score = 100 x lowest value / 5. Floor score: 4400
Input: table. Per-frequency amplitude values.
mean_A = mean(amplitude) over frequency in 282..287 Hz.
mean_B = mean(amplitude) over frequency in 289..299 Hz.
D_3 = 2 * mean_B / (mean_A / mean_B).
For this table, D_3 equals 469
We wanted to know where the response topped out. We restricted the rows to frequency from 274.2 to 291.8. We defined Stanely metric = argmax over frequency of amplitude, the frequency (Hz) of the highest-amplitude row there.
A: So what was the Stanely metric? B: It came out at 275.5 Hz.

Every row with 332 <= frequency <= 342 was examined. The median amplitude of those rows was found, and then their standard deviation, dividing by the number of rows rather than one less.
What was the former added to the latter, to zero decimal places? 232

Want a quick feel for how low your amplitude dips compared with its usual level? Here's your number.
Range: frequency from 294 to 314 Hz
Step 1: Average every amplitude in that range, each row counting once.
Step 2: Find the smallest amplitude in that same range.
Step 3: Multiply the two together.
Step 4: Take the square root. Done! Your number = 226.9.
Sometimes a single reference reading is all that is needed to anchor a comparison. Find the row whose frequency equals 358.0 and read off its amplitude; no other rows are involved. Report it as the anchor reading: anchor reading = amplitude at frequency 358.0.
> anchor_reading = 220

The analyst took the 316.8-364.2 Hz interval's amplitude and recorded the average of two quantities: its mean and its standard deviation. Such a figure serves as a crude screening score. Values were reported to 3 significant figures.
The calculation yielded 115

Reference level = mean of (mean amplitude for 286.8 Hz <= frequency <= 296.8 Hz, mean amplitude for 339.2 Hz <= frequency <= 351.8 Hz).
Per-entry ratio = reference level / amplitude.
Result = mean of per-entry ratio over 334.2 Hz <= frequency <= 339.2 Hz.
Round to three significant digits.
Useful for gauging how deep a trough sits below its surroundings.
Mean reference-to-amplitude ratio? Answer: 1.01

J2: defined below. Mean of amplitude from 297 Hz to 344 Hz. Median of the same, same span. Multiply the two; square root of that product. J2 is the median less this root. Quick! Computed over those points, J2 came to 0.05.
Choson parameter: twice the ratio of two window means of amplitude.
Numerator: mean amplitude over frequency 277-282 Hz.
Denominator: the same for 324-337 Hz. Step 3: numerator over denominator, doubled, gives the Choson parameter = 2.04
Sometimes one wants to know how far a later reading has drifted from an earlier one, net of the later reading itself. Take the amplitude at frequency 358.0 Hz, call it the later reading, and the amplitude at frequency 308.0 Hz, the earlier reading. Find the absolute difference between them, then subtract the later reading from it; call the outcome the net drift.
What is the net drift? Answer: -204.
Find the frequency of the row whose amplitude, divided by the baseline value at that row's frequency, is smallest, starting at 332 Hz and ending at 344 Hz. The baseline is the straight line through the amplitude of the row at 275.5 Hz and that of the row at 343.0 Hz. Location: 338.0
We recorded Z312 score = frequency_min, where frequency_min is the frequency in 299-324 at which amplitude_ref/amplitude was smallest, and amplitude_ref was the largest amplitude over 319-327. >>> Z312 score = 320.5 Hz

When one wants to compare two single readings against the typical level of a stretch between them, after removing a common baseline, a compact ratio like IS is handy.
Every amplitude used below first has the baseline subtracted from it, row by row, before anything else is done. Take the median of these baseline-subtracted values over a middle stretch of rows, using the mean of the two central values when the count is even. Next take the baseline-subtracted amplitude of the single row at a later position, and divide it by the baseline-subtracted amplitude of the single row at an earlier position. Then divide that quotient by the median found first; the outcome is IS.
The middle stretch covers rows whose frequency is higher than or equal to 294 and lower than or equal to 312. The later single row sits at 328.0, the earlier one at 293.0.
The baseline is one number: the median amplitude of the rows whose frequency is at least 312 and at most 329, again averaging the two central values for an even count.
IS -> -0.2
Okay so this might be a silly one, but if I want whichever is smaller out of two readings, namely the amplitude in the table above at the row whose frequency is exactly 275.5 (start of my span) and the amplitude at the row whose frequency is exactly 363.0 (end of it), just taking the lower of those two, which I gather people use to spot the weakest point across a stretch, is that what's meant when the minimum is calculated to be 217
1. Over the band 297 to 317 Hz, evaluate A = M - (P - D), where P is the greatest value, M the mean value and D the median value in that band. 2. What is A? 222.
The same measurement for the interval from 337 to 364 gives 209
